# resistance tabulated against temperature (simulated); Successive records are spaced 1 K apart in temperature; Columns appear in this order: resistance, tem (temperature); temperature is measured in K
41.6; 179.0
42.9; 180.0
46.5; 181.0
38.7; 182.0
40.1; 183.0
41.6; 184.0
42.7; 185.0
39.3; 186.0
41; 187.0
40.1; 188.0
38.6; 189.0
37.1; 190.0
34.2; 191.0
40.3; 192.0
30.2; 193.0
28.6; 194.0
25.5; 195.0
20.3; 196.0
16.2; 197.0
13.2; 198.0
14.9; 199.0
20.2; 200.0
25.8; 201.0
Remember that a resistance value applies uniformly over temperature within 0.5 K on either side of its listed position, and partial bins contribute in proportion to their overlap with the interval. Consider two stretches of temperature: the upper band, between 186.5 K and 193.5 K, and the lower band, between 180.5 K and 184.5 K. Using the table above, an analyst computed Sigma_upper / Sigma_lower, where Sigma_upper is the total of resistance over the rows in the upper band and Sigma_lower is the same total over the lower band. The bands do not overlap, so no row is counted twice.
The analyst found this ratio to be 1.6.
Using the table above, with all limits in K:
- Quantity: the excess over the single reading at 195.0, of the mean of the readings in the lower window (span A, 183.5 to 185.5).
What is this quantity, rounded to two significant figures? 17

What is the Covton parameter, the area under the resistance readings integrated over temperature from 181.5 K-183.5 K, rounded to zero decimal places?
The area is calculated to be 79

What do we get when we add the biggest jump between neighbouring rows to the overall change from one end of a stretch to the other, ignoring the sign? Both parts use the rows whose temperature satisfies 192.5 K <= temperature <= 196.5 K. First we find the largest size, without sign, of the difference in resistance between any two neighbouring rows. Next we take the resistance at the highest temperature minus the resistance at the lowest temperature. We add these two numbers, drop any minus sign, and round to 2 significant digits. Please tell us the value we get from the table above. 4.7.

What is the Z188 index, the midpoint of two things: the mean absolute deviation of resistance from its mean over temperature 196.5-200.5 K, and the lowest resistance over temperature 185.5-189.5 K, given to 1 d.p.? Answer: 20.3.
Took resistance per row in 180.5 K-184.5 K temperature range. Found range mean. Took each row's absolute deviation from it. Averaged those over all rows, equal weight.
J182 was 2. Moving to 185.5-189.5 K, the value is 1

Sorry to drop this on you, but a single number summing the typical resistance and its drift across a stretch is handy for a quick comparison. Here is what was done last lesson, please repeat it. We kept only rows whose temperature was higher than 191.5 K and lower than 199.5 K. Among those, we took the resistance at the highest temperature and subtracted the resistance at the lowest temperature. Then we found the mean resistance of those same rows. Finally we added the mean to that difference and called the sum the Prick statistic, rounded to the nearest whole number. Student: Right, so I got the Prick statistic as -2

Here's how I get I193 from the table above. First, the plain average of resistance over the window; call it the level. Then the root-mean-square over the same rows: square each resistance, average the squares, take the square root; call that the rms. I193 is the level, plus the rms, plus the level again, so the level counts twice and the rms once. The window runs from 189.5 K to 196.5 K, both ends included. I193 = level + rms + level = 93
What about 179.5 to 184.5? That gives 126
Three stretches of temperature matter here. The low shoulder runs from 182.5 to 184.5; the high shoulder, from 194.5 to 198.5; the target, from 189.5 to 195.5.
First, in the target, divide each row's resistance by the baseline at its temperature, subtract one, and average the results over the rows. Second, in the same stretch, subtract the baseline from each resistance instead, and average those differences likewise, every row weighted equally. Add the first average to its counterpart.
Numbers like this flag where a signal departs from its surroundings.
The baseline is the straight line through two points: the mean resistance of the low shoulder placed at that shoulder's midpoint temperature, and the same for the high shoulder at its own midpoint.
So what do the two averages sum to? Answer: 7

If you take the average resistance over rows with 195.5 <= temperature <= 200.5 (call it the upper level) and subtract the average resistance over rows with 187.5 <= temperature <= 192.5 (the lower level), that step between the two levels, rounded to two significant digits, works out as -21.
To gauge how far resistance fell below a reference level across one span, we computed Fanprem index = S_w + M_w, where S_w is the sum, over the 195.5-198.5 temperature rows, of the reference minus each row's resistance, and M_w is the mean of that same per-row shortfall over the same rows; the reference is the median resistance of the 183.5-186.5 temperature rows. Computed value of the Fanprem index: 100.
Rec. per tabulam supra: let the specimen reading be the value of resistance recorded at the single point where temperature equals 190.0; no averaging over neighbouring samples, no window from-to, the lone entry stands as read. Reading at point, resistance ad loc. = 37.1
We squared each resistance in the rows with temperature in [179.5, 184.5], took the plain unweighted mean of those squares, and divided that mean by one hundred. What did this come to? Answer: 17.7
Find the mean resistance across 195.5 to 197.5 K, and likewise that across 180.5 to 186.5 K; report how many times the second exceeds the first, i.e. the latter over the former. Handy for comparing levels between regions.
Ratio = 2.3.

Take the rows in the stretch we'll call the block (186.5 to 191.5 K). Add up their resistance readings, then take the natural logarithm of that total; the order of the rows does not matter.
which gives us 5.25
